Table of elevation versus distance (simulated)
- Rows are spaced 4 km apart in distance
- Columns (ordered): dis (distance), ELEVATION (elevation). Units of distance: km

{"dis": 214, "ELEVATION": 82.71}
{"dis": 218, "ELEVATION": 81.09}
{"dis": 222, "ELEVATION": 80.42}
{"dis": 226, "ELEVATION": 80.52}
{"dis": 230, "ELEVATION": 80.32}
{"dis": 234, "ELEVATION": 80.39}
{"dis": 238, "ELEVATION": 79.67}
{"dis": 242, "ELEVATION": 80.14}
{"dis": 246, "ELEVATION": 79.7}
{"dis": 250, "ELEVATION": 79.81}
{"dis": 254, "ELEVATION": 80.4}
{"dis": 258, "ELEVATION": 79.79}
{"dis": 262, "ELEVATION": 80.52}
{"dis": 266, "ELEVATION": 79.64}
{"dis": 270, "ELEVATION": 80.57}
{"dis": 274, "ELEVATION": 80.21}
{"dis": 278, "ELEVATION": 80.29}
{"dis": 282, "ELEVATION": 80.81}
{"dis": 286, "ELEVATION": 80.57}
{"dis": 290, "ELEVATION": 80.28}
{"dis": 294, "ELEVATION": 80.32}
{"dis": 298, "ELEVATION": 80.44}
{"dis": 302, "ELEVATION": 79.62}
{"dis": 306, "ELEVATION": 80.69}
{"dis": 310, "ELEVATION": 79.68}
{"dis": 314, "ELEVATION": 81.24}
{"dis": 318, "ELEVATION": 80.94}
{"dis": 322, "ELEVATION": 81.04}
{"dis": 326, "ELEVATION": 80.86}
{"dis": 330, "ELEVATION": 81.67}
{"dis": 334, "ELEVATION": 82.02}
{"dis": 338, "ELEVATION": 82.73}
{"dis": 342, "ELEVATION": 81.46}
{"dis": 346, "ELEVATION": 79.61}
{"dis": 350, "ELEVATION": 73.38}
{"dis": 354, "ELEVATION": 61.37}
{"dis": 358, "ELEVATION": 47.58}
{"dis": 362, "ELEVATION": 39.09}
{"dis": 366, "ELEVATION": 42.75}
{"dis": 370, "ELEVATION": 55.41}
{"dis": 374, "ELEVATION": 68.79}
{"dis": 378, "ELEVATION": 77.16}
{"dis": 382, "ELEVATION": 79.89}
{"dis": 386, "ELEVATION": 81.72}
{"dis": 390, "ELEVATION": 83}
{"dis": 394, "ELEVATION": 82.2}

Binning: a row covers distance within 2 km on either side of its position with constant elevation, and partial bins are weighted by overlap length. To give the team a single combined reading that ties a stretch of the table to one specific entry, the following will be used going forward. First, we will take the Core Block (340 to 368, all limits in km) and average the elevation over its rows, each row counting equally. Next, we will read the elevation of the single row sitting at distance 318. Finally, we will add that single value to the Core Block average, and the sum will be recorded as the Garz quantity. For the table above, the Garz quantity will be 141.7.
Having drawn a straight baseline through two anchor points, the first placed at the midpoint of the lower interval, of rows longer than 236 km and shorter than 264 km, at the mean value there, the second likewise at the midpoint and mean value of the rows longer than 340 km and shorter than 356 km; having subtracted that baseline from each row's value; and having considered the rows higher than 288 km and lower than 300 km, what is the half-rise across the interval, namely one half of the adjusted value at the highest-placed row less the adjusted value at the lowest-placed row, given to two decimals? 0.33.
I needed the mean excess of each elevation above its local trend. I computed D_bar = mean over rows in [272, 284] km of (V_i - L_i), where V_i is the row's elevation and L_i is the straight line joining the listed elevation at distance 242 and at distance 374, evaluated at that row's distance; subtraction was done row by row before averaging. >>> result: 3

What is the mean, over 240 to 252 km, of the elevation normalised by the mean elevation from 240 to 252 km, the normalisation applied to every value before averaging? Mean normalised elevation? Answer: 1.00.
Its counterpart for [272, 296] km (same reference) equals 1.01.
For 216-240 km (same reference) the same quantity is 1.01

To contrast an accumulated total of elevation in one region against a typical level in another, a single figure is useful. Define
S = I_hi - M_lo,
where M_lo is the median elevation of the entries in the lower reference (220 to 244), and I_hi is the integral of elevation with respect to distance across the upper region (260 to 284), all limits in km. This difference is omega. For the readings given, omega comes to 1848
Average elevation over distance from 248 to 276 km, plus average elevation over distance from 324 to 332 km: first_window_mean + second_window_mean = 161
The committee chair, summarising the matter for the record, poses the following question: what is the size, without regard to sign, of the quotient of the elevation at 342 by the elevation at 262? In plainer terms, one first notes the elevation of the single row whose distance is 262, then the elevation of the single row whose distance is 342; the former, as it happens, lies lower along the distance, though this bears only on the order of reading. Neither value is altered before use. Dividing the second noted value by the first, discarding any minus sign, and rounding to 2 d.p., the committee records 1.01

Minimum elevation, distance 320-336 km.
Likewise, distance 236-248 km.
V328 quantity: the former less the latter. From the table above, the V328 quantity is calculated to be 1.2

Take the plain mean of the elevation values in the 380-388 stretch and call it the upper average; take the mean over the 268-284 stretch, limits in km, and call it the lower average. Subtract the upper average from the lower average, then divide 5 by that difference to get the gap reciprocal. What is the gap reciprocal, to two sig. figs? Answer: -15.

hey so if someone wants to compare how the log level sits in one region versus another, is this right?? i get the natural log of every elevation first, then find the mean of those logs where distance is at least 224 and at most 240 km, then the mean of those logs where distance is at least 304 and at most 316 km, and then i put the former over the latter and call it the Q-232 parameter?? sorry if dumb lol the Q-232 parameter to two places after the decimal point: 1.00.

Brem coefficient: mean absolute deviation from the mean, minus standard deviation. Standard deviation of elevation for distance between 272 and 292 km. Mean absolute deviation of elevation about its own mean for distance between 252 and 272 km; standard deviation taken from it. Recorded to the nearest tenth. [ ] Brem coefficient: 0.1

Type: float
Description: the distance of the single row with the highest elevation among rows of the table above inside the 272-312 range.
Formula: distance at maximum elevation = 282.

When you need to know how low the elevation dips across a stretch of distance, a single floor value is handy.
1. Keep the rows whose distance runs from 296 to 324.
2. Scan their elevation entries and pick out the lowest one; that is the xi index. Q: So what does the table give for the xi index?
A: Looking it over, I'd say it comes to 79.62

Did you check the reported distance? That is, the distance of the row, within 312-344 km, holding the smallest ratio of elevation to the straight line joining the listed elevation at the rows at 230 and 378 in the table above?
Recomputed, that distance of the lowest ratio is 318 km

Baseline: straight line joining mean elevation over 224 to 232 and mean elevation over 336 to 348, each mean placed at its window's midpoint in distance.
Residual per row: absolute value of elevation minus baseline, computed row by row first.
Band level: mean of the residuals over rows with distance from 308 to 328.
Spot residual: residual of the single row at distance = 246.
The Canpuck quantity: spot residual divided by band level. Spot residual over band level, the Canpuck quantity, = 2.09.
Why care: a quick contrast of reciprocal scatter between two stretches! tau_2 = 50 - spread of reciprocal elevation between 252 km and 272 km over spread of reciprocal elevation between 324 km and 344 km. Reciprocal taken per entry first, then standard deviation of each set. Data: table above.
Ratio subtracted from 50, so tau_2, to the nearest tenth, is 49.3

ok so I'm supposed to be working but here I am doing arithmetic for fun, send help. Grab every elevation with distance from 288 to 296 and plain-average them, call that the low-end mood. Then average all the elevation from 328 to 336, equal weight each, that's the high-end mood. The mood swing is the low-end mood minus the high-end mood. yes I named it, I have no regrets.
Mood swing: -1.5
